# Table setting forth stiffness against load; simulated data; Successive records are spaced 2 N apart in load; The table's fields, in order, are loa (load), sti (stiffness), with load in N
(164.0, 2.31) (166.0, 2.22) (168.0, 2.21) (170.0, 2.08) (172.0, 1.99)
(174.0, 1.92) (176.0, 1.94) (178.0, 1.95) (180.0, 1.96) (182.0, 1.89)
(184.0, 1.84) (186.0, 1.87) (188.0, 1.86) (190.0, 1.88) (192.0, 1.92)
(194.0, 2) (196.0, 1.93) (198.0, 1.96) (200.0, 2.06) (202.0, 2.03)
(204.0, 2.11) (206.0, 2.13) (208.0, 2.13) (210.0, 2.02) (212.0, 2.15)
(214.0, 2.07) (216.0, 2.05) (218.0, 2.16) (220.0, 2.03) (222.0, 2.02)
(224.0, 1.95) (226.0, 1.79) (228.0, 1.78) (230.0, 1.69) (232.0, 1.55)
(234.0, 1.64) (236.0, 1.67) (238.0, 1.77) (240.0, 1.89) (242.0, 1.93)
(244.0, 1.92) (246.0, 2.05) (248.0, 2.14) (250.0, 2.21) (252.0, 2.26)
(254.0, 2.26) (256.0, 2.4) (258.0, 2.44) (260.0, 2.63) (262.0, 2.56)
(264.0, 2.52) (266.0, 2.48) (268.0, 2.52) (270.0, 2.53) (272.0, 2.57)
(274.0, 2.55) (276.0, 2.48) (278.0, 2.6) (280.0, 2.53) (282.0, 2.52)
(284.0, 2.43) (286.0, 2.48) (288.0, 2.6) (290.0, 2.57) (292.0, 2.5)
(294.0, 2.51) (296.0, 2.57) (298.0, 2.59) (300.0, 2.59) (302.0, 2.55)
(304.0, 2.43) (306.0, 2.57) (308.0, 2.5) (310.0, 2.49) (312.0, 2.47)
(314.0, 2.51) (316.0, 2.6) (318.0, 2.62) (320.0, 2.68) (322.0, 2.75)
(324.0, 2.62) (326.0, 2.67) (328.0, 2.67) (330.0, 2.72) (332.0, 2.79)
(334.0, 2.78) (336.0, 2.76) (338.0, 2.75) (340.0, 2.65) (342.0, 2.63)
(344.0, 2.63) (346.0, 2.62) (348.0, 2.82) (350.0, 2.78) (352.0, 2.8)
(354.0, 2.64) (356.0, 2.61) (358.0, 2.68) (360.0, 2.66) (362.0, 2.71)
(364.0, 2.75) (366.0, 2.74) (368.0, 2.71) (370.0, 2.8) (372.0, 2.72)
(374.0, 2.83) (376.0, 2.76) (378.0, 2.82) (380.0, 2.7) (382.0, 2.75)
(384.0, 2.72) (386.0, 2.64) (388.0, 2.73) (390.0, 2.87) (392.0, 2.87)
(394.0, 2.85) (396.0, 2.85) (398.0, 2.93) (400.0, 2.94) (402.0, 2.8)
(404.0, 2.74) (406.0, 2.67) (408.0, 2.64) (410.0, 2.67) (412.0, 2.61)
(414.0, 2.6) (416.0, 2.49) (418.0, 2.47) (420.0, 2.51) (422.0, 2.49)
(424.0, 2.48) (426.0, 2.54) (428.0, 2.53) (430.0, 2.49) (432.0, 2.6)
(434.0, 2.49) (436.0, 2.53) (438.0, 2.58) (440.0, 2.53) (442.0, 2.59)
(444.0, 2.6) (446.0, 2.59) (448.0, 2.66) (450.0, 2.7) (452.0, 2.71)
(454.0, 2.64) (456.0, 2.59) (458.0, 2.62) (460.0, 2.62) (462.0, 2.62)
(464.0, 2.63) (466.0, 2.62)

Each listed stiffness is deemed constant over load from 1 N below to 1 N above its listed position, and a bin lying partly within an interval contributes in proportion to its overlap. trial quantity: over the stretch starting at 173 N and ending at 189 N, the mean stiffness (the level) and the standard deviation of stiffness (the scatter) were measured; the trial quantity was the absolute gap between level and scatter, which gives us 1.9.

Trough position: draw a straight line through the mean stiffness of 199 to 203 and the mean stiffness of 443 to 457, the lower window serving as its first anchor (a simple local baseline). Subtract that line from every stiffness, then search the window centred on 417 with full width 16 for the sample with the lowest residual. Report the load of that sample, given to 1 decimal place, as 424.0 N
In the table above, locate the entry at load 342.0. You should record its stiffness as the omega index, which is 2.63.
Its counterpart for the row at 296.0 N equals 2.57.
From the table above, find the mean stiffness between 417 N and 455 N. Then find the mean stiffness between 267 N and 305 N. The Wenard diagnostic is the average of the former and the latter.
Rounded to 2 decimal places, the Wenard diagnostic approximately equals 2.55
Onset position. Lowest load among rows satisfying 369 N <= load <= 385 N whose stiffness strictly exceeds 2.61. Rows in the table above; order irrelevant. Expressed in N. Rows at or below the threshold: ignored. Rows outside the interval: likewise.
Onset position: 370.0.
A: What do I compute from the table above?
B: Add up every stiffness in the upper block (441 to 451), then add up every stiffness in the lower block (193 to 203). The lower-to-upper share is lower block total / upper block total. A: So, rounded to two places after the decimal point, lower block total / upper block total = 0.76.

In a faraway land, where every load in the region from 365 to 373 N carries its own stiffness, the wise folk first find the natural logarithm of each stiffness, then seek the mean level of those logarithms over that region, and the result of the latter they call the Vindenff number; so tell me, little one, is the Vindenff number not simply 1.01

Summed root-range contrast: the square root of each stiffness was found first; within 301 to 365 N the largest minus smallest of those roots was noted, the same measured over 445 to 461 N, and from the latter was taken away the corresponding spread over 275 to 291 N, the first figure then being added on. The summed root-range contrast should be 0.10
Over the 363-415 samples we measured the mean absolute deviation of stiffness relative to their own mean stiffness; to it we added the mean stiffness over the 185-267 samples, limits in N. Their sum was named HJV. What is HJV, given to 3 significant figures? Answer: 2.12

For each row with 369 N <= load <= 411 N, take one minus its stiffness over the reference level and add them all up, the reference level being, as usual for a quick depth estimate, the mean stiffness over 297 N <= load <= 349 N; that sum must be -1.1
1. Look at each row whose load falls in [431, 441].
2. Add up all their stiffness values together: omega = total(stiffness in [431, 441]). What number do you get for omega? 12.7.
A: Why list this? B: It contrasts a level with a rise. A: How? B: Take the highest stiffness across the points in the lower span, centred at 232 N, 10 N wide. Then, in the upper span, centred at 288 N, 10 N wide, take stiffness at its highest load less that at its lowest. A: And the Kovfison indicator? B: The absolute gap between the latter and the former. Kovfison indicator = 1.7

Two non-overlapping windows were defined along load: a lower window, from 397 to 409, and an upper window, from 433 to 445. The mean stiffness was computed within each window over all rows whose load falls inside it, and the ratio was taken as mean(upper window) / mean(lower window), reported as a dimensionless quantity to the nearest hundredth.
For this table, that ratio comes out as 0.92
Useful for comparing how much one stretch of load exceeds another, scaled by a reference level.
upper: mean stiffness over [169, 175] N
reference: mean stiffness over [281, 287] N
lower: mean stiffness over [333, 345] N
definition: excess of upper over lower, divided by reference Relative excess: -0.28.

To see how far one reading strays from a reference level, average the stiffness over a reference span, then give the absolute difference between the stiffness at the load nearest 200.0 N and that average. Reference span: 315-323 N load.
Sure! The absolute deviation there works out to 0.60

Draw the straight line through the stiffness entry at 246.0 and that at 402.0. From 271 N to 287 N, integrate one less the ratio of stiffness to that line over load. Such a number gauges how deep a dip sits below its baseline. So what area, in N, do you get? -2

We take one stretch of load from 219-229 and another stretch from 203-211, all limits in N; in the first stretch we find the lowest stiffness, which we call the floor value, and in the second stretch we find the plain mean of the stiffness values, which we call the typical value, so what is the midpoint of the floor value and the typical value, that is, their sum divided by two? 1.94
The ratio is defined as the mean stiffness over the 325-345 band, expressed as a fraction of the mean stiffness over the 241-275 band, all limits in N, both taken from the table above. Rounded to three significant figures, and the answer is 1.15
